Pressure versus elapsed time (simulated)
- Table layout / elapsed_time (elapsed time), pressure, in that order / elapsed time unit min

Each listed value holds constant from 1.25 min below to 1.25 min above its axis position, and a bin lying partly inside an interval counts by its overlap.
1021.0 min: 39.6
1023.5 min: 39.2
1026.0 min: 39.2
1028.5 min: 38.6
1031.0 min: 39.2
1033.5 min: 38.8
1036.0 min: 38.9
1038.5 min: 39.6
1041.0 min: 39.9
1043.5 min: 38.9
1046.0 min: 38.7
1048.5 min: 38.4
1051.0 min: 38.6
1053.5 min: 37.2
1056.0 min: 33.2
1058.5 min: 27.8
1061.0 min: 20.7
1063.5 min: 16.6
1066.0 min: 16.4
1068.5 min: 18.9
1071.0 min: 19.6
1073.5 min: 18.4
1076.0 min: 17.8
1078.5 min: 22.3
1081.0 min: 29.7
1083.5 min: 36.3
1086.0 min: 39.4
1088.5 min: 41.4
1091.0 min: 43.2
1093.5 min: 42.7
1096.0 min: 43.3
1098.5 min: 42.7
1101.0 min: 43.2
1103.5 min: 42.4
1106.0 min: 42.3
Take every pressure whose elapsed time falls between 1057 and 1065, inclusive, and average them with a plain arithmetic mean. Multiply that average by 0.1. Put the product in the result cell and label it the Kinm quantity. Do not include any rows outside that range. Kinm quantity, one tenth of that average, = 2.2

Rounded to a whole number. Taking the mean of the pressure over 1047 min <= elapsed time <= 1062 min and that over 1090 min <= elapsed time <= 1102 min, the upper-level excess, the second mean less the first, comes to 10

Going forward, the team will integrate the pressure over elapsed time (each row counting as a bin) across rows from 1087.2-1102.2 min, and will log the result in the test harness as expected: 641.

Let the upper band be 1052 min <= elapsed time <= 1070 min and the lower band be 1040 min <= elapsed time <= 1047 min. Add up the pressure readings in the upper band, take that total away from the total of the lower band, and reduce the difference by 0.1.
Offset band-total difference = -53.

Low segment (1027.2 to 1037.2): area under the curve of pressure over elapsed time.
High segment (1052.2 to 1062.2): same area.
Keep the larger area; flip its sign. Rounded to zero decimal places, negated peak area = -389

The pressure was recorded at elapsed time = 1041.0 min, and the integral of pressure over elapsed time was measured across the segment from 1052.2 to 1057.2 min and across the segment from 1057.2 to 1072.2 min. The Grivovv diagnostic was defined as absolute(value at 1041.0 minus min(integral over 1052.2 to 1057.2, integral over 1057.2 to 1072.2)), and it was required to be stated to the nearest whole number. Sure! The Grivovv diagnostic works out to 136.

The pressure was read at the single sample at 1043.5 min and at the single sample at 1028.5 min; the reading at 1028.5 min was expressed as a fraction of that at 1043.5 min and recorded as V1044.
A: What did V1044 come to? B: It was 0.99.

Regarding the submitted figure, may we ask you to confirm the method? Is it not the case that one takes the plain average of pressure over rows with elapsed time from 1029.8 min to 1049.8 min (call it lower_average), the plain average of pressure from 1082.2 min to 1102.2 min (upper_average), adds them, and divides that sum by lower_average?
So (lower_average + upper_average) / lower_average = 2.1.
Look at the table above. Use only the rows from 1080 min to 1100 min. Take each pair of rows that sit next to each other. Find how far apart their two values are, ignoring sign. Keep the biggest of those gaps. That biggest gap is 6.6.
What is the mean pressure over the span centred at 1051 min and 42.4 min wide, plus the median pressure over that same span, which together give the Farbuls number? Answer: 70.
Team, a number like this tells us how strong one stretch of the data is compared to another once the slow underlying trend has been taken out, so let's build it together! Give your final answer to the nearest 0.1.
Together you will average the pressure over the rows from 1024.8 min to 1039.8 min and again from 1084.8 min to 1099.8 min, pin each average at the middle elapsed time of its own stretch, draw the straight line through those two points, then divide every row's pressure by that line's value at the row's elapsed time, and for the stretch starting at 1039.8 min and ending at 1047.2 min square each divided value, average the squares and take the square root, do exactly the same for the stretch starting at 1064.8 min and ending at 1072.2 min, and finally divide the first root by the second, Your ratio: 2.2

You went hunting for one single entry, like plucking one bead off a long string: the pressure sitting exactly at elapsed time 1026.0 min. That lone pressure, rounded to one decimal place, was 39.2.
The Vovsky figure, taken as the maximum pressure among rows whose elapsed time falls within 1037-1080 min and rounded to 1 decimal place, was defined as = 39.9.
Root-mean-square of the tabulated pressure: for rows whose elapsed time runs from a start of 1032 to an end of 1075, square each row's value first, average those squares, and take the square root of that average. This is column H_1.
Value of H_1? 32.1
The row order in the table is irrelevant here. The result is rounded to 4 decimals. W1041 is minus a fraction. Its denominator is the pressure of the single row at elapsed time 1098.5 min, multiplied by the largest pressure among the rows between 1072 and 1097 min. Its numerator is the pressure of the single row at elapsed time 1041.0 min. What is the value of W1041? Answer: -0.0216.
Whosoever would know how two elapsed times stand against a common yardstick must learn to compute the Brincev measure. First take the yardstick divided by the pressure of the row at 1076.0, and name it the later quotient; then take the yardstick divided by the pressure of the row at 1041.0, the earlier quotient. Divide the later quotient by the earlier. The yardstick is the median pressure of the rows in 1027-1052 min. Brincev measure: 2.2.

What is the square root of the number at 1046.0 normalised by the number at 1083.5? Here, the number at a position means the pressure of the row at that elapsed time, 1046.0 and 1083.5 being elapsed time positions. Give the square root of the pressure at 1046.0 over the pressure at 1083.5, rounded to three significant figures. 1.03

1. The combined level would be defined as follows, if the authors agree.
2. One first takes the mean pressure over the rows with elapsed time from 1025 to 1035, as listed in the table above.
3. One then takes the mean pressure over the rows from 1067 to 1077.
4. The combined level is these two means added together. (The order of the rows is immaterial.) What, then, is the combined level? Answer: 58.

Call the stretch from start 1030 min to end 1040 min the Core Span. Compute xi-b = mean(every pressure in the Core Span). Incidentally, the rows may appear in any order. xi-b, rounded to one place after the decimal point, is 39.1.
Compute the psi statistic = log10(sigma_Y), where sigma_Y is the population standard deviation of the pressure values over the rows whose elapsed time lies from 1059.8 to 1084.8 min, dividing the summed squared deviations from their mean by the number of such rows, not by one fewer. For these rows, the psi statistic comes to 0.78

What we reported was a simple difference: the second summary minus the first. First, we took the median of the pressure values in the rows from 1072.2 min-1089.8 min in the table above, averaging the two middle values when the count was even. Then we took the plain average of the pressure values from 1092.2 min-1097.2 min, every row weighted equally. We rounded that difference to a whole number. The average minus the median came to 13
